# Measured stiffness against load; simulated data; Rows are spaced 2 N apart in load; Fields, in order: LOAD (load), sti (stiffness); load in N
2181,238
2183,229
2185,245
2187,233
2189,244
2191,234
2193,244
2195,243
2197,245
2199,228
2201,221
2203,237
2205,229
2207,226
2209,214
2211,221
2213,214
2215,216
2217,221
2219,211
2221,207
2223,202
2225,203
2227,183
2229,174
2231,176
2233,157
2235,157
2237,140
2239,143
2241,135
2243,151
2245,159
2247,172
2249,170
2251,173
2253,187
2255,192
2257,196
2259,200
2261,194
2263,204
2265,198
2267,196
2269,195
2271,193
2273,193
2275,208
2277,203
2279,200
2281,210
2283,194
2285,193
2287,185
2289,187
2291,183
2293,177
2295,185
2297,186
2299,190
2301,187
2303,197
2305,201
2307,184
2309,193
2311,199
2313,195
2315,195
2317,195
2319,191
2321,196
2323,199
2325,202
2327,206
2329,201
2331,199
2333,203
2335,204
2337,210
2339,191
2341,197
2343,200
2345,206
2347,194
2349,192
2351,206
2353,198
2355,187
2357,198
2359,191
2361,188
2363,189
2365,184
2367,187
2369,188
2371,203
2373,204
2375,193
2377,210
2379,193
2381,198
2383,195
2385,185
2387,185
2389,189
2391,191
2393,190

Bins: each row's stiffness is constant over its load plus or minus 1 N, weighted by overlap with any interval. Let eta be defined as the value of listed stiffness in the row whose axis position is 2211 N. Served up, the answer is 221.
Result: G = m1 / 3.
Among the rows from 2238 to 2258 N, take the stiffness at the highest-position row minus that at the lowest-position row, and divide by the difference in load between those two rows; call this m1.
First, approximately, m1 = 2.9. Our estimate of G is 0.98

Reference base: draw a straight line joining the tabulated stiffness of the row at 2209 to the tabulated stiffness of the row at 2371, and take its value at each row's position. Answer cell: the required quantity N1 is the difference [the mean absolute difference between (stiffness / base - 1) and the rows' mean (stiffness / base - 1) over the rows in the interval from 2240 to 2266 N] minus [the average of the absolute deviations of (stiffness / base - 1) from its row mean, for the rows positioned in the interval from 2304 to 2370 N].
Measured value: 0.06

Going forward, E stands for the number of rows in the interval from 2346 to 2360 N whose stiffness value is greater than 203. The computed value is 1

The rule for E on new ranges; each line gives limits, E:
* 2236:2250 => 0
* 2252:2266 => 1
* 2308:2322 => 0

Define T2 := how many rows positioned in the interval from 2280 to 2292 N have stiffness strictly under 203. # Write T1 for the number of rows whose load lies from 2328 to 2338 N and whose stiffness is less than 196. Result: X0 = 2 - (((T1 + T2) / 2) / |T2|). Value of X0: 1.50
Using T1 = 0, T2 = 5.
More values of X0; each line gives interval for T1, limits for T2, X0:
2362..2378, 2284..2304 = 1.25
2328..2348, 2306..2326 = 1.40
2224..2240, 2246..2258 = 0.92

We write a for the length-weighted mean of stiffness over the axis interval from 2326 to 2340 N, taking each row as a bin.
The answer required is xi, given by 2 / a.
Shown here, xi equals 0.0099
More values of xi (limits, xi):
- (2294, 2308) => 0.0105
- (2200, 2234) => 0.0097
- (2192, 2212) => 0.0087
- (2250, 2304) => 0.0104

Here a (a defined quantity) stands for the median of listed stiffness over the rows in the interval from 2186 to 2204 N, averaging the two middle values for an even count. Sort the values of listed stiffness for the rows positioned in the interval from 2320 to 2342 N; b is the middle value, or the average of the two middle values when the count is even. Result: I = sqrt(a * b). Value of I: 218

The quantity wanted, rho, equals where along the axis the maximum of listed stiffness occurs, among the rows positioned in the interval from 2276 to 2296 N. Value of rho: 2281 N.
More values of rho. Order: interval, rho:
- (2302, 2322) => 2305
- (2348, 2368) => 2351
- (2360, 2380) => 2377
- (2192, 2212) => 2197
